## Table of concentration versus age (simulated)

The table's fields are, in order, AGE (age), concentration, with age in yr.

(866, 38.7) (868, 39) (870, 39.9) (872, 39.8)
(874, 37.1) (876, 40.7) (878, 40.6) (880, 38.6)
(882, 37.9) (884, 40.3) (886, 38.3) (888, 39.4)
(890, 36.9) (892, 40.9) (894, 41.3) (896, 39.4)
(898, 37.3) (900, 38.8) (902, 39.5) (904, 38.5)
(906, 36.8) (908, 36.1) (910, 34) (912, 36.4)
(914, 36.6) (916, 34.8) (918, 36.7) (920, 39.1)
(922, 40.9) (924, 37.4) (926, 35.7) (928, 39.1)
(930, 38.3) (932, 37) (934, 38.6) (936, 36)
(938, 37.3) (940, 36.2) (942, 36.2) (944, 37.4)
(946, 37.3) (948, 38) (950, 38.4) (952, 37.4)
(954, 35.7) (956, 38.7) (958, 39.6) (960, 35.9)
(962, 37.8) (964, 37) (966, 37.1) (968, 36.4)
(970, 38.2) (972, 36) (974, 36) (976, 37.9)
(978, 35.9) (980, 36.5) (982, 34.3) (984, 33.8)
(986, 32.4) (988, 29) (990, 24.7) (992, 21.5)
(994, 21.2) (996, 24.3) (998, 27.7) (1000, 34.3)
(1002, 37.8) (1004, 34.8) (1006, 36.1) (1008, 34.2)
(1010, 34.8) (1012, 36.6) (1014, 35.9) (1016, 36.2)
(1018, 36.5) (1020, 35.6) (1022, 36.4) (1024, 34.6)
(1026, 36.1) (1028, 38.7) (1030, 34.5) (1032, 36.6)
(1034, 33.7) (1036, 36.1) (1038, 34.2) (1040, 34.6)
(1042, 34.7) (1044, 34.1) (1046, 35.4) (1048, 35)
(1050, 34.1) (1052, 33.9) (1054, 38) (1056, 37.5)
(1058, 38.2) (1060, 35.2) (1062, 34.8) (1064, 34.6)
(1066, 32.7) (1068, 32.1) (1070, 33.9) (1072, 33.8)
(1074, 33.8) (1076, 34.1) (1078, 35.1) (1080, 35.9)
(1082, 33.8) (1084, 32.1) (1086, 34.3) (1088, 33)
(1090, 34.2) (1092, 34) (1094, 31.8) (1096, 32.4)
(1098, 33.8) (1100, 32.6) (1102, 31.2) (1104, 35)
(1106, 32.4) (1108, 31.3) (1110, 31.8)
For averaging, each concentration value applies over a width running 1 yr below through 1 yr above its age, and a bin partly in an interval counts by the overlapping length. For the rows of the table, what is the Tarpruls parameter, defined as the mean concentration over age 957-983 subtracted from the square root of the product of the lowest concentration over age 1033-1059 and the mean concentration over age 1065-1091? -3.1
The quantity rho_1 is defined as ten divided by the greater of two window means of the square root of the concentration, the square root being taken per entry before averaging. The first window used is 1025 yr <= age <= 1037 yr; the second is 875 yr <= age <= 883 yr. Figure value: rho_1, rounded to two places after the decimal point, 1.59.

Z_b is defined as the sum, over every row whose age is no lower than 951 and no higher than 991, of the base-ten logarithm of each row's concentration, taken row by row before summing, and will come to 31.0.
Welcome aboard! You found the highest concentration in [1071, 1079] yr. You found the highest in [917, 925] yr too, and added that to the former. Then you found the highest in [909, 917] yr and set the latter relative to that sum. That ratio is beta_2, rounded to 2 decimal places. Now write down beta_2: 0.48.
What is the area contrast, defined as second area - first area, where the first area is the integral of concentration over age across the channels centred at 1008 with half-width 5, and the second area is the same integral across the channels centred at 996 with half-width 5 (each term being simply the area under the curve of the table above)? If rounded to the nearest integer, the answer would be -95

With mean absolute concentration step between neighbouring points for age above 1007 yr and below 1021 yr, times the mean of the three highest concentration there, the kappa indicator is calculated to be 28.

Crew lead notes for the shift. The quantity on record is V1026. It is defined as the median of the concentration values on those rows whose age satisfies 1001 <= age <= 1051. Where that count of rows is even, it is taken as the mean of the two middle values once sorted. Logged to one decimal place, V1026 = 35.4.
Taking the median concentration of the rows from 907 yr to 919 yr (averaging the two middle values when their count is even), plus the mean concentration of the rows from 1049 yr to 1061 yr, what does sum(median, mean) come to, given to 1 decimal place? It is 72.4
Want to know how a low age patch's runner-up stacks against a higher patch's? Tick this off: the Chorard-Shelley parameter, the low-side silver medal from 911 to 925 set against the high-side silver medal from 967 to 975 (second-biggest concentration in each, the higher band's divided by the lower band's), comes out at 0.93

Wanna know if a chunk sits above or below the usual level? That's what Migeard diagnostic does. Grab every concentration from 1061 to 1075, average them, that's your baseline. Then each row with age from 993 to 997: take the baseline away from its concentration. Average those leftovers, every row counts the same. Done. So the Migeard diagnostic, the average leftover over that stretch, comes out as -11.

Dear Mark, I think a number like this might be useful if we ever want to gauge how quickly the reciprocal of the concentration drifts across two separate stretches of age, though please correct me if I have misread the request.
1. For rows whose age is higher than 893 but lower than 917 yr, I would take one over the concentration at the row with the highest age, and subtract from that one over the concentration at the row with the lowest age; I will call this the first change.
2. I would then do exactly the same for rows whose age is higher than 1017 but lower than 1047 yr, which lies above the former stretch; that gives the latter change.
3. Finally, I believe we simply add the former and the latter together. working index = 0.0054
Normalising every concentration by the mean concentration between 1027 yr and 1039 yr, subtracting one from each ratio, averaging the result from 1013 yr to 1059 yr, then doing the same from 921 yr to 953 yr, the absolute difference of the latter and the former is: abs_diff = 0.053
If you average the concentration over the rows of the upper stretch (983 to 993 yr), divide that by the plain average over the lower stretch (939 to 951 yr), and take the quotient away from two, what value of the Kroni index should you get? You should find 1.24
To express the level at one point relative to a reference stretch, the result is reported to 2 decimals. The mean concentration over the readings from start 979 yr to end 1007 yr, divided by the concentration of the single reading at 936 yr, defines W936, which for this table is 0.85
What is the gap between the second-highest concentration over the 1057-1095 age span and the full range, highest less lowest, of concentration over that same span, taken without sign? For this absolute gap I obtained 29.5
